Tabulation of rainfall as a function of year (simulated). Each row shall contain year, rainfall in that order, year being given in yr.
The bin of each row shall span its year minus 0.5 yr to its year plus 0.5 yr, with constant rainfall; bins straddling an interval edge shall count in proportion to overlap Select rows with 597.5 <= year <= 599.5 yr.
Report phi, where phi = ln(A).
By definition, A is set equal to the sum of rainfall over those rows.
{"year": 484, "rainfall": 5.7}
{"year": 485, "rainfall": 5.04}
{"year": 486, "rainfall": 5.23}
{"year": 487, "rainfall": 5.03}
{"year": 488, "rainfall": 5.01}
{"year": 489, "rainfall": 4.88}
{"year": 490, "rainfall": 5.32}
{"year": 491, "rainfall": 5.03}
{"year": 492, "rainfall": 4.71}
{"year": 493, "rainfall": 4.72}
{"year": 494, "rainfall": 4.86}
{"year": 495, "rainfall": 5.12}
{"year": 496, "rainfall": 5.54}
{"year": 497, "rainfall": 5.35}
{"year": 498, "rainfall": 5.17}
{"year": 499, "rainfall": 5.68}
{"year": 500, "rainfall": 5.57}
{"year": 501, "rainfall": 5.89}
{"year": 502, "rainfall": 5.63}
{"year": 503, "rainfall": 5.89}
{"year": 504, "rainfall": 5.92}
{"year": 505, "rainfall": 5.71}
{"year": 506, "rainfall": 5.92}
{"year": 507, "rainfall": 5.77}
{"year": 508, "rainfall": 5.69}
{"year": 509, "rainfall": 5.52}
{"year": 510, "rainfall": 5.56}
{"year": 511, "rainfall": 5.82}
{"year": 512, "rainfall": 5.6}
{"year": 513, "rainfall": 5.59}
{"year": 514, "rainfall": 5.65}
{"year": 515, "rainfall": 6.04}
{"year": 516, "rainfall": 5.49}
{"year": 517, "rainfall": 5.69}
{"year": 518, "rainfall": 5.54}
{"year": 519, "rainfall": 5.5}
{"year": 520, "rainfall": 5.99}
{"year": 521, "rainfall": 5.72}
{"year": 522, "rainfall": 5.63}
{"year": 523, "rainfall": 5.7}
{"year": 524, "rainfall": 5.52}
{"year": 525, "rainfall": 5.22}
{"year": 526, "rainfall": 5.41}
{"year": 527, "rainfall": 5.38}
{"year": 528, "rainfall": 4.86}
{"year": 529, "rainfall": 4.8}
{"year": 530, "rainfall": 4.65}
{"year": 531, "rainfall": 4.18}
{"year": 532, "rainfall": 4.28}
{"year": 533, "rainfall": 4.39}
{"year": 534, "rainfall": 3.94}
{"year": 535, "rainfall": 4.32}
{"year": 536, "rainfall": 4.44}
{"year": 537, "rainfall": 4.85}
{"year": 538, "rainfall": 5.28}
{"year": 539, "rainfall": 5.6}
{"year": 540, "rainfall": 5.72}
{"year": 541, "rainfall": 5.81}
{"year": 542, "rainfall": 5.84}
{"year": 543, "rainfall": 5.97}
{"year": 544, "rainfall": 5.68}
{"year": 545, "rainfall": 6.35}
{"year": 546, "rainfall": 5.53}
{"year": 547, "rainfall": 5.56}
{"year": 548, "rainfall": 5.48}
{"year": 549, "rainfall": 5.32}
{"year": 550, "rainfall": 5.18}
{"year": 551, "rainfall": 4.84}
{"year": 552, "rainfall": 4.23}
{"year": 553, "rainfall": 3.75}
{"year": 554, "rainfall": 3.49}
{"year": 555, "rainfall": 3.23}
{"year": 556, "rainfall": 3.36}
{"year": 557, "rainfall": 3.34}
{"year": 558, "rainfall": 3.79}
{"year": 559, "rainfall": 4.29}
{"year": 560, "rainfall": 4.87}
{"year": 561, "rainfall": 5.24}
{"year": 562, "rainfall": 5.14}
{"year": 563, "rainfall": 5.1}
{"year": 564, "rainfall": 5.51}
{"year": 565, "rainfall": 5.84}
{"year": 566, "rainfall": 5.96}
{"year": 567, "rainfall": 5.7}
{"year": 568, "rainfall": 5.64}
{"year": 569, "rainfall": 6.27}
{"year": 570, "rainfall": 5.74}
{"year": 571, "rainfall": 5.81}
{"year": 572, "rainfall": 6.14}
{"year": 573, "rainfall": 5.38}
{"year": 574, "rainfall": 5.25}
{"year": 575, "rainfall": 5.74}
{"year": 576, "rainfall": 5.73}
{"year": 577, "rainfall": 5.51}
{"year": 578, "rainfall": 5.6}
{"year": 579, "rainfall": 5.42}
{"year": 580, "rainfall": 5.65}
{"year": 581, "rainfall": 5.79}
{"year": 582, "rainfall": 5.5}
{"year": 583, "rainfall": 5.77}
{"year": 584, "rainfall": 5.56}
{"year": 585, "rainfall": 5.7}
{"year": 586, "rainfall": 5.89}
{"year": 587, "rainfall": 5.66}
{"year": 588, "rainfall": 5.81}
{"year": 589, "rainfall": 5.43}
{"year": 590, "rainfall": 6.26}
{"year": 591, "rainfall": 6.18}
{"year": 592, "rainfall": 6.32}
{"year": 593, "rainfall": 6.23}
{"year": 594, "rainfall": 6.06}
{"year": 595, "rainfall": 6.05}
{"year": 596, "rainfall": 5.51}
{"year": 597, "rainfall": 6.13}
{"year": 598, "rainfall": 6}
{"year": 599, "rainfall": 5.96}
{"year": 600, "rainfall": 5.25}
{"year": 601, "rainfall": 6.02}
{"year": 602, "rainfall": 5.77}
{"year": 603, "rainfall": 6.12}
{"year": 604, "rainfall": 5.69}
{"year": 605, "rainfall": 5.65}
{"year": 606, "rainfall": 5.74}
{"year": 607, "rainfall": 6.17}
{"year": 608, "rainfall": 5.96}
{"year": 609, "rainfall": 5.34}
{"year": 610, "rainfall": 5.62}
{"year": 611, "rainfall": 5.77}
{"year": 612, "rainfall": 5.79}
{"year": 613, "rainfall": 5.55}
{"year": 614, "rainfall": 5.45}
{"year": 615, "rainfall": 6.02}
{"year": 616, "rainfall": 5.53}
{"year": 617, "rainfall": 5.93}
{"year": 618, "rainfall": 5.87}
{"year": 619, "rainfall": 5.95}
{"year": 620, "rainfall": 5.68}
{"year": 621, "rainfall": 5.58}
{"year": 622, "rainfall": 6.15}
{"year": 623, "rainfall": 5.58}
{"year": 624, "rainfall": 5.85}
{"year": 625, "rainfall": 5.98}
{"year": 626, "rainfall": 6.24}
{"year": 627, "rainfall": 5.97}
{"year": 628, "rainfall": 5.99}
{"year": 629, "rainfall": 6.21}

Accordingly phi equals 2.48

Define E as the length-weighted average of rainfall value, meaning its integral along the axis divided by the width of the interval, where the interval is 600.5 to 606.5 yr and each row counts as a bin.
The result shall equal 5.8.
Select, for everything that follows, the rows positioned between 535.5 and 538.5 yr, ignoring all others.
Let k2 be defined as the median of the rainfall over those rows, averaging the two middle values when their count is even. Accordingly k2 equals 4.85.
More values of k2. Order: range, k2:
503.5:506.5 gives 5.92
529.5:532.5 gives 4.28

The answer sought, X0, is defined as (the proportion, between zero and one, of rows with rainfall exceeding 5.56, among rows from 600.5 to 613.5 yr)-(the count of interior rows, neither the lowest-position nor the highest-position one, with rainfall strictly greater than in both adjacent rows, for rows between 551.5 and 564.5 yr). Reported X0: -1.2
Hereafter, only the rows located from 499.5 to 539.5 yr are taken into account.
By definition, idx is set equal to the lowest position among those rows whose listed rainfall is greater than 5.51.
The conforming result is 500 yr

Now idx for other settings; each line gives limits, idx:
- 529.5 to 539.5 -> 539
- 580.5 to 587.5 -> 581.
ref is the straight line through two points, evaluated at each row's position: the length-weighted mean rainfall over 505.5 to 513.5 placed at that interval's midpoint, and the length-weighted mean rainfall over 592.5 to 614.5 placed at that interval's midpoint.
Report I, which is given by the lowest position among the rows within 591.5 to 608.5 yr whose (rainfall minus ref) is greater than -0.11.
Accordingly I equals 592 yr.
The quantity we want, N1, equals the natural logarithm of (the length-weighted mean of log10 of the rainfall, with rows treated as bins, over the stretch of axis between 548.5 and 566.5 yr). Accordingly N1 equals -0.43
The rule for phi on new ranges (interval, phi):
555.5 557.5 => 1.90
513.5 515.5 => 2.46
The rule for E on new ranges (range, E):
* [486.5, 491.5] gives 5.1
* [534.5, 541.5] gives 5.1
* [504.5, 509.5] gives 5.7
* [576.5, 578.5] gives 5.6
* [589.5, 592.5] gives 6.3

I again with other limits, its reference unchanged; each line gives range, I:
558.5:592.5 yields 565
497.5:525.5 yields 499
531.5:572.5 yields 540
